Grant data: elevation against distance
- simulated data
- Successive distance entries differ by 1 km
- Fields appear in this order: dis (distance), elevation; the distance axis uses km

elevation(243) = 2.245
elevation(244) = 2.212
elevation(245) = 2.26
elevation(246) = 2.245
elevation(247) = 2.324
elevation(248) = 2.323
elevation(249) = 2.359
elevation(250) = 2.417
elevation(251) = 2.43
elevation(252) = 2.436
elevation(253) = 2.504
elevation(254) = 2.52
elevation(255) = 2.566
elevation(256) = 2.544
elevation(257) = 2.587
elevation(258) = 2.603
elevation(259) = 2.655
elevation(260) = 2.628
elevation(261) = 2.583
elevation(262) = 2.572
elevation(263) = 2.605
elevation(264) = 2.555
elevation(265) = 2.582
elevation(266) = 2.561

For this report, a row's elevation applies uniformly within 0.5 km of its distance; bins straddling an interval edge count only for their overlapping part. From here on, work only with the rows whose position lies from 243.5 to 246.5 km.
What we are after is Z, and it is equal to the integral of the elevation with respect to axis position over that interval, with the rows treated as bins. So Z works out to 6.72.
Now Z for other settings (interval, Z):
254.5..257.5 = 7.70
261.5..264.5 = 7.73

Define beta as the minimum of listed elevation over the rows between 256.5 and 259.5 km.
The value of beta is 2.587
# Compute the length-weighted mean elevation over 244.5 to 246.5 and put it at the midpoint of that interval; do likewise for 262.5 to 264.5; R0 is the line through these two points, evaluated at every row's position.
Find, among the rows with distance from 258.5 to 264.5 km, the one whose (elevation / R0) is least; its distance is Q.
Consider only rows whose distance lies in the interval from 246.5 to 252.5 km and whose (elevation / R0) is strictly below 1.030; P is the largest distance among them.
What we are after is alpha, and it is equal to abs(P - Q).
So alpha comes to 12 km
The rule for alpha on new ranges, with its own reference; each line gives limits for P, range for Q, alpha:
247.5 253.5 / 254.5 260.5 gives 4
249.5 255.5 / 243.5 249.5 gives 6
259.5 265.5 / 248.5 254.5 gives 16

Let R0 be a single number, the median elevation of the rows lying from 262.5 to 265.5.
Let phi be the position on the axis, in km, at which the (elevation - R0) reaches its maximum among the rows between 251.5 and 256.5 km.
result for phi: 255 km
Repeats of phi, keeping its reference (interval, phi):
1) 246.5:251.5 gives 251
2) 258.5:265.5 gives 259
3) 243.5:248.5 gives 247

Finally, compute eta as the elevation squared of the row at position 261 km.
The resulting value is 6.7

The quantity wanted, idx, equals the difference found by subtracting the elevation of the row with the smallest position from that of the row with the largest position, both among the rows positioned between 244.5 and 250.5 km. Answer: 0.16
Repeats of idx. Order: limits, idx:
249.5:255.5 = 0.15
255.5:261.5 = 0.04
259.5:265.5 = -0.05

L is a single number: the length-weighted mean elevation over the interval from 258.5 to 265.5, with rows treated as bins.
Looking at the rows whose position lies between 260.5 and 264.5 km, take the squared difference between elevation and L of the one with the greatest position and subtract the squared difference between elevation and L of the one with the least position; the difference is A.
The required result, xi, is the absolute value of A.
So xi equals 0.002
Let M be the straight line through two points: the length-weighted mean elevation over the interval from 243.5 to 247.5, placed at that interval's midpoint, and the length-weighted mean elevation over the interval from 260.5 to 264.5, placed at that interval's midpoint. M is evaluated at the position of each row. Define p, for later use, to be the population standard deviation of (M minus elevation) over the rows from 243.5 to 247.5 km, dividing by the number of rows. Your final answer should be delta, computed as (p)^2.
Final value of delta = 0.0006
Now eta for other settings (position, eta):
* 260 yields 6.9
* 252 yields 5.9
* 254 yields 6.4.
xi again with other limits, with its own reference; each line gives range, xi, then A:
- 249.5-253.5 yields 0.024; -0.024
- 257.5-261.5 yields 0.000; 0.000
